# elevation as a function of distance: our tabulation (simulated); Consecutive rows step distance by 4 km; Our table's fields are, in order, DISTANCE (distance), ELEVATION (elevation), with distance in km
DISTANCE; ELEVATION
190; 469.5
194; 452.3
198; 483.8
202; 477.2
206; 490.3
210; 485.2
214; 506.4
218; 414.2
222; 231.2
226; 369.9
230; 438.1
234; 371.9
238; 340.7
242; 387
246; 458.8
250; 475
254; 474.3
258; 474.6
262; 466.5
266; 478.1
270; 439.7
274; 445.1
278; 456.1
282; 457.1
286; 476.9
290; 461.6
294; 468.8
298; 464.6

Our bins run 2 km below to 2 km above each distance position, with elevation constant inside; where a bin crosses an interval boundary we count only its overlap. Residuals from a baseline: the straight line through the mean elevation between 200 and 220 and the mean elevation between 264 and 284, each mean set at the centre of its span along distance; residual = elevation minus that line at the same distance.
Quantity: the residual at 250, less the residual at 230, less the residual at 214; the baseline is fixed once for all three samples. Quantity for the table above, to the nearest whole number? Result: 10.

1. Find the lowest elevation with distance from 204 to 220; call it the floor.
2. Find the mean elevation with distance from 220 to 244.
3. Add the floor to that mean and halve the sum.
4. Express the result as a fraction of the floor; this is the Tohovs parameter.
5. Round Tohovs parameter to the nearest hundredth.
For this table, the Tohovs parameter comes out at 0.93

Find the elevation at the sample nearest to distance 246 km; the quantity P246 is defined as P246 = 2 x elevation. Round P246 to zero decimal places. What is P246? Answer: 918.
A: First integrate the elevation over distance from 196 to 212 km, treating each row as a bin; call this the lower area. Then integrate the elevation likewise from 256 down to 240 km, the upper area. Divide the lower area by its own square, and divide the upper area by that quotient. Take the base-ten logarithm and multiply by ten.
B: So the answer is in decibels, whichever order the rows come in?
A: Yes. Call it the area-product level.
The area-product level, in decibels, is 77.5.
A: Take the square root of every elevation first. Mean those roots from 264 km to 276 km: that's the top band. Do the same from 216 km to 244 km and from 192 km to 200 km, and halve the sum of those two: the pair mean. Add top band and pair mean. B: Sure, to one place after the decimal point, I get 41.6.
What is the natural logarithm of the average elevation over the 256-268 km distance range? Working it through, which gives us 6.159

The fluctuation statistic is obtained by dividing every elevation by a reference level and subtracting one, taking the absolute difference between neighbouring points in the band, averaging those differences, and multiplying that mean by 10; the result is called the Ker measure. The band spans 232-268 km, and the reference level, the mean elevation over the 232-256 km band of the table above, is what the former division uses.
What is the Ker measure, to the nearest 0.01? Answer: 0.56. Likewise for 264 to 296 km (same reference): 0.34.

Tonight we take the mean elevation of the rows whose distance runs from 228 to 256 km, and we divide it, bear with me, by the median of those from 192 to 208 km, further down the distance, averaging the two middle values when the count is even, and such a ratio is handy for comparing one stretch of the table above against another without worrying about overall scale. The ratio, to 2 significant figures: 0.88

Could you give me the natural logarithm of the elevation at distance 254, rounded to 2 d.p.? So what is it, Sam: 6.16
